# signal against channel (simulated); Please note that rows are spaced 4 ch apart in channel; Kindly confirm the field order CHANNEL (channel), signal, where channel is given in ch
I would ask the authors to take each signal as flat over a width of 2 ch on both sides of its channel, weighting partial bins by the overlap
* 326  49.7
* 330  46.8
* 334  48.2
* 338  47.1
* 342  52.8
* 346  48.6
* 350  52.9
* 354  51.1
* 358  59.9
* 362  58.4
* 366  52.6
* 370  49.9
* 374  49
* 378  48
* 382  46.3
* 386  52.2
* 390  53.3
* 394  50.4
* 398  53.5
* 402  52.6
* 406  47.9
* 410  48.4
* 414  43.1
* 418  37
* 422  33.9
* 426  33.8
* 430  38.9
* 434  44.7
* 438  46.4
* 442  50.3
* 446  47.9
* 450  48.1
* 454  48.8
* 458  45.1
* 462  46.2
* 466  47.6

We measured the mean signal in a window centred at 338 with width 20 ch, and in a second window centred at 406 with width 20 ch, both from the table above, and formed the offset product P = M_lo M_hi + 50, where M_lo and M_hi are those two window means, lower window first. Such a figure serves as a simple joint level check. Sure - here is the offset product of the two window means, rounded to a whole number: 2441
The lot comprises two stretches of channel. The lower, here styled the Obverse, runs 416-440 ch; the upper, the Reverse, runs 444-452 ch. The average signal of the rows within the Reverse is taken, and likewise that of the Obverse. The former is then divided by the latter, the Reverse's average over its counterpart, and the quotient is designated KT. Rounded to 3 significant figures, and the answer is 1.23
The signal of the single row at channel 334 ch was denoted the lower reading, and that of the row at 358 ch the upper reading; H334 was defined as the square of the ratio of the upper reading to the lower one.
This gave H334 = 1.5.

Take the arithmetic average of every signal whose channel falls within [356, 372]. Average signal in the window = 55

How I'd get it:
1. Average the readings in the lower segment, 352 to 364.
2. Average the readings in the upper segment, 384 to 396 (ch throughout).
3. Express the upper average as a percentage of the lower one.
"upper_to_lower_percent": 92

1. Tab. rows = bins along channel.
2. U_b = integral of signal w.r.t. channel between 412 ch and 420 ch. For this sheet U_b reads 320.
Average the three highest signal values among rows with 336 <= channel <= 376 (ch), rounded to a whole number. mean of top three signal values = 57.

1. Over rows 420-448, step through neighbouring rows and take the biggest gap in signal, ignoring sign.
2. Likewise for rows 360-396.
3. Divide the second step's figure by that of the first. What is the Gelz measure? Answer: 1.02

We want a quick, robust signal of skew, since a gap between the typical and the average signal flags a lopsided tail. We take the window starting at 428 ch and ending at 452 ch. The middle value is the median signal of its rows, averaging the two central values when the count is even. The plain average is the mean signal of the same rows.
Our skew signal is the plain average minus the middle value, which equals -1.1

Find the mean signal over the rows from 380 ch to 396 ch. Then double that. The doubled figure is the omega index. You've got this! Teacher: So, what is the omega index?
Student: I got 101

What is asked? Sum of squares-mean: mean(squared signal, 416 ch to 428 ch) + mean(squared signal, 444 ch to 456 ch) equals 3550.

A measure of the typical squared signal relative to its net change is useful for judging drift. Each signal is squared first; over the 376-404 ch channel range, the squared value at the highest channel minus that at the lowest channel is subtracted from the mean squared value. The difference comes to 2135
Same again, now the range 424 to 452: 821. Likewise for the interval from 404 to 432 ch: 2448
